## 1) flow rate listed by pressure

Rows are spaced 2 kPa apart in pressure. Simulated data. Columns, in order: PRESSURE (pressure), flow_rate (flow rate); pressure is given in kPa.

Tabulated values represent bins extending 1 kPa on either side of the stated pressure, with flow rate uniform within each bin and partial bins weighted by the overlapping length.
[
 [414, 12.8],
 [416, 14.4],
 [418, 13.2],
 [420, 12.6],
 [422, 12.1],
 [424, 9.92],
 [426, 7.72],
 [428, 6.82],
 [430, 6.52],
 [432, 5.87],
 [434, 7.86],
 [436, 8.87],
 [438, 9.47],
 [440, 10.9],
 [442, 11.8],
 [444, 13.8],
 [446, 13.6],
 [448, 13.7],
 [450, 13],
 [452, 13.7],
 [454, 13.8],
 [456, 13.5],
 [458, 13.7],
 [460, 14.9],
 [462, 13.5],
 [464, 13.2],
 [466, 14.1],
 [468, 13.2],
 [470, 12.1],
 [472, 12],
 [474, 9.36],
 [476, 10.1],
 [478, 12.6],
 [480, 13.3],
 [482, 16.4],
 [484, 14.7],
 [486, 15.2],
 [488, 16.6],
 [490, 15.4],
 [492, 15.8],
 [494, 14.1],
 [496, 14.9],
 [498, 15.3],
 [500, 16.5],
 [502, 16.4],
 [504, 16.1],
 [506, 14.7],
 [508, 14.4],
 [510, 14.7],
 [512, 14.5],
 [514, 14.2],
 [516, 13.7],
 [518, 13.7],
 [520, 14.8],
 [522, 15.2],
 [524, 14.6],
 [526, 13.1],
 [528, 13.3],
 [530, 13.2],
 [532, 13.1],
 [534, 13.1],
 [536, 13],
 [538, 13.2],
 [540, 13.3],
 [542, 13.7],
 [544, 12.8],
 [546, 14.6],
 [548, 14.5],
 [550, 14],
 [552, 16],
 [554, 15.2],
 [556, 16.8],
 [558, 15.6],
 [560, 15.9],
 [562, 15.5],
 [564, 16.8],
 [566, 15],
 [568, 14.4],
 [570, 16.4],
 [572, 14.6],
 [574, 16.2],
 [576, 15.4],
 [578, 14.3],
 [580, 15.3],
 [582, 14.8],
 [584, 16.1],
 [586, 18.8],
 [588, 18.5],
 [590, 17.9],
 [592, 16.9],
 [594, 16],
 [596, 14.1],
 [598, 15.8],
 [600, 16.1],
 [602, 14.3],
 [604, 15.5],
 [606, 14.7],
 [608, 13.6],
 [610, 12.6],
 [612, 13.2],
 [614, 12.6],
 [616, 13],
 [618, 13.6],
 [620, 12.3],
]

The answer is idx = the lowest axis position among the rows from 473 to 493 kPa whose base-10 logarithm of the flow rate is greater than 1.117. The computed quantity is 480 kPa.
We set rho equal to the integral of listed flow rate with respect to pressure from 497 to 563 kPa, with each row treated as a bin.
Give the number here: 957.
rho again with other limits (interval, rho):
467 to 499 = 442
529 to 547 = 240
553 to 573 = 312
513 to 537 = 330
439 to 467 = 374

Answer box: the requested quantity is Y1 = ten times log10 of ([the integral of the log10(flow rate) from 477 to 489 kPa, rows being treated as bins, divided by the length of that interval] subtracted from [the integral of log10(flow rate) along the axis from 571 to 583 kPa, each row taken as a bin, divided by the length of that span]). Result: -20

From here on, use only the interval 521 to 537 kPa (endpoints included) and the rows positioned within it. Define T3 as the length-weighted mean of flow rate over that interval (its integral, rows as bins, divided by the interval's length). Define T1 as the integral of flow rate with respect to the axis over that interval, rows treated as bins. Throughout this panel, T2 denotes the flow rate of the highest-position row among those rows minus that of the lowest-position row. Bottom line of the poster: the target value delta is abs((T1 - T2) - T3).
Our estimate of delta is 206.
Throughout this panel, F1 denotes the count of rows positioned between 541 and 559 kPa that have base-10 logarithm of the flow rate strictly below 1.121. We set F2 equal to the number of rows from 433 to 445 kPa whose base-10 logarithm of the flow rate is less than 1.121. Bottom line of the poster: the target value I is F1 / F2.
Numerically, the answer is 0.20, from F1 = 1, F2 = 5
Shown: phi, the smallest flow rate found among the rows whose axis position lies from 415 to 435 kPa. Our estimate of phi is 5.87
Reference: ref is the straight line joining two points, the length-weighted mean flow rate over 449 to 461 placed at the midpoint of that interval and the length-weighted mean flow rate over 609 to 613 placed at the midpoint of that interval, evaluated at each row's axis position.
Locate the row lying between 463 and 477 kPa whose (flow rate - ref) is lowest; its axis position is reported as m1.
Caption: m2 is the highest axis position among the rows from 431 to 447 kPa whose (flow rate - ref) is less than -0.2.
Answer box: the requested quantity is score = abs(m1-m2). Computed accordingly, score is 28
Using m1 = 474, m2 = 446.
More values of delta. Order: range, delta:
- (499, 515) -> 230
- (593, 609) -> 228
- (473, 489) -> 196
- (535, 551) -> 204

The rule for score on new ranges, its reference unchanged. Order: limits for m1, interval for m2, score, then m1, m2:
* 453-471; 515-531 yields 56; 470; 526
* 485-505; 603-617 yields 120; 494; 614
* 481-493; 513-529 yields 42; 484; 526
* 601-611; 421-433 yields 178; 610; 432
